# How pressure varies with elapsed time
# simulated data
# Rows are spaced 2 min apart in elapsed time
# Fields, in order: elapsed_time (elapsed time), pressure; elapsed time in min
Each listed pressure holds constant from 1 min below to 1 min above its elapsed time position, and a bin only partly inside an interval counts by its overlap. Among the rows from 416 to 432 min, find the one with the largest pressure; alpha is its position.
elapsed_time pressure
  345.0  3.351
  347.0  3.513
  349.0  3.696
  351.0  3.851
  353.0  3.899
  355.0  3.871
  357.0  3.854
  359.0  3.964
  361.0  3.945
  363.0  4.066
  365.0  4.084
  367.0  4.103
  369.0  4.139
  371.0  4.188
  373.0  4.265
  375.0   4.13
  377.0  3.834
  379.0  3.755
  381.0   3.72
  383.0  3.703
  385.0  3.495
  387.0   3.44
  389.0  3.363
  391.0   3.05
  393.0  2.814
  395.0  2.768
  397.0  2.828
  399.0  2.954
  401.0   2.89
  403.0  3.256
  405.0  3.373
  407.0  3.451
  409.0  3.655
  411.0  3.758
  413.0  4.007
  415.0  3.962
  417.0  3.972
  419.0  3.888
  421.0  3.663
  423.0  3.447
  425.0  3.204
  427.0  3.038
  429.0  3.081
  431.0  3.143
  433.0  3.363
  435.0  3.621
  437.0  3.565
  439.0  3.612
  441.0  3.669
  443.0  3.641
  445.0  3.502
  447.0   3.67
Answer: 417.0 min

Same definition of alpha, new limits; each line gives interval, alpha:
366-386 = 373.0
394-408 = 407.0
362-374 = 373.0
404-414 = 413.0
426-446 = 441.0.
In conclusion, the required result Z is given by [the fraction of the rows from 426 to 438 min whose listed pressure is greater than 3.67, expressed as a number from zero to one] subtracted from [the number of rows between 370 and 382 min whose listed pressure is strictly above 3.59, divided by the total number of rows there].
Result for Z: 1.0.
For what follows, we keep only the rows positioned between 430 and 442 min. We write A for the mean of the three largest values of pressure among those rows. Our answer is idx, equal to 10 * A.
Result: 36.3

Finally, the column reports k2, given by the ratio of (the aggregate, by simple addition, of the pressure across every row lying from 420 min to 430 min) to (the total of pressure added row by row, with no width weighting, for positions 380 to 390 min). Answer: 0.93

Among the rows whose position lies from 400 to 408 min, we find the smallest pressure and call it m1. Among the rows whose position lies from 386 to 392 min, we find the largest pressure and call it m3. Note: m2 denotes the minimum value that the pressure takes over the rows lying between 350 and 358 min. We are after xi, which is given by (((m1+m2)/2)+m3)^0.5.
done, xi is 2.61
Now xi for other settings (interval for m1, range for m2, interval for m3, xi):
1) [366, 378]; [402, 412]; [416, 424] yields 2.74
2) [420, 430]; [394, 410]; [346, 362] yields 2.62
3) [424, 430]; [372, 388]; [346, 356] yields 2.67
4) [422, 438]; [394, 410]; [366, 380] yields 2.68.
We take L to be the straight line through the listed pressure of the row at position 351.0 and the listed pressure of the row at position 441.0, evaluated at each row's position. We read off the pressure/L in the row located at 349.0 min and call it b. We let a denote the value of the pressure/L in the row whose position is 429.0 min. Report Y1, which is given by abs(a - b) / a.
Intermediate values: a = 0.83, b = 0.96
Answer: 0.15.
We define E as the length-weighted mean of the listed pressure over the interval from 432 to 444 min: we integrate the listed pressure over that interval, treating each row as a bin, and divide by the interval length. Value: 3.6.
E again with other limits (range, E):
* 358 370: 4.1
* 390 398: 2.9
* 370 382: 4.0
